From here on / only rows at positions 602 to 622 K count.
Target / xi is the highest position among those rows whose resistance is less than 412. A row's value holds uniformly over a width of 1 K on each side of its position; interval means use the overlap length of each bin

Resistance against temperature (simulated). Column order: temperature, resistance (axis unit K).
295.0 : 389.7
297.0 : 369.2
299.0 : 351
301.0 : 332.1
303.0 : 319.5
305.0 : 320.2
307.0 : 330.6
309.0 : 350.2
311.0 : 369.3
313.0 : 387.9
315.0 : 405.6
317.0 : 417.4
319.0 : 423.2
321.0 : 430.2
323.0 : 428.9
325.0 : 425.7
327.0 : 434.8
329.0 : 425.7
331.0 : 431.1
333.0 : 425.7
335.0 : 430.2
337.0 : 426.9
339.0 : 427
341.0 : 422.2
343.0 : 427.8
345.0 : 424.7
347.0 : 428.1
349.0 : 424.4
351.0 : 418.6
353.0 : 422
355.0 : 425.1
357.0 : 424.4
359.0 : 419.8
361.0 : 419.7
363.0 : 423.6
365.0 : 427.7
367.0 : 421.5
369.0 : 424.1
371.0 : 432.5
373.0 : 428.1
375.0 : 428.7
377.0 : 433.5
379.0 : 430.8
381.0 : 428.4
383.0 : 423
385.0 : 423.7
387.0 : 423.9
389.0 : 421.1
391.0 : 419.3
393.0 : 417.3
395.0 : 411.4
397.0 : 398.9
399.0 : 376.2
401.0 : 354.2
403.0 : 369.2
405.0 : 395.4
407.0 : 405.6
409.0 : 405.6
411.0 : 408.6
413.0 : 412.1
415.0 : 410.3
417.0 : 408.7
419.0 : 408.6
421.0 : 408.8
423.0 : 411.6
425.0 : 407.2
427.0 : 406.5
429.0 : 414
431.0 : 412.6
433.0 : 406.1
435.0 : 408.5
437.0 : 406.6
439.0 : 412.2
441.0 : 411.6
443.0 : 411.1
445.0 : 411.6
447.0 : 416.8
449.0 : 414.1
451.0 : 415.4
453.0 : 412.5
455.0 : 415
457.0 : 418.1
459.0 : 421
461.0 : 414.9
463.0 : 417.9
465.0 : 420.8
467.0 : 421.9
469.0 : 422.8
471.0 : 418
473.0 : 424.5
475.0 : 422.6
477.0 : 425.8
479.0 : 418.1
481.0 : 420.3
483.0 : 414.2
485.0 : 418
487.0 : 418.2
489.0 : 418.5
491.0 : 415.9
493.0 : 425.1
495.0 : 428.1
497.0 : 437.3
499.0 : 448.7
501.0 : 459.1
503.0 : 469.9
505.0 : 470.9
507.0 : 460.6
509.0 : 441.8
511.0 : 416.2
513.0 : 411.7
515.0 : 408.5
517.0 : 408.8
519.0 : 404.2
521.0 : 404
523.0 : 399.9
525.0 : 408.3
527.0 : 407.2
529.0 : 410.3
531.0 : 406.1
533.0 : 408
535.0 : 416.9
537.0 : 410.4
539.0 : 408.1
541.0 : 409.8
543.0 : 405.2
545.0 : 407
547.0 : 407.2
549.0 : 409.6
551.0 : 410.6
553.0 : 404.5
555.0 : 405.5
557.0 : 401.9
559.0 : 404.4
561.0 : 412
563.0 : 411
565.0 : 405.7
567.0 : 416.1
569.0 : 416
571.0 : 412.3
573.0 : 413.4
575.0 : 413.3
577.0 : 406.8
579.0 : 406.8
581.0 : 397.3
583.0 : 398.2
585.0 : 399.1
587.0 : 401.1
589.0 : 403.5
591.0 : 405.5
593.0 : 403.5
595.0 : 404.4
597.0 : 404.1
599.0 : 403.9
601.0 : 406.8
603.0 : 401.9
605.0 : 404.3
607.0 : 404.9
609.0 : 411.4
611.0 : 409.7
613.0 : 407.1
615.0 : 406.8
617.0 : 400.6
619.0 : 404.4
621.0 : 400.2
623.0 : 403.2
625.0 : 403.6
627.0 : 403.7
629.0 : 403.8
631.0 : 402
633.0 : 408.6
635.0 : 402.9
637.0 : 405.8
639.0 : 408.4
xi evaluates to 621.0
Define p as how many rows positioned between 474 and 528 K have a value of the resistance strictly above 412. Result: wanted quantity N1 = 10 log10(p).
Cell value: 12.8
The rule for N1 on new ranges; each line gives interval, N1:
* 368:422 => 11.5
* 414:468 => 11.5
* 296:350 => 12.3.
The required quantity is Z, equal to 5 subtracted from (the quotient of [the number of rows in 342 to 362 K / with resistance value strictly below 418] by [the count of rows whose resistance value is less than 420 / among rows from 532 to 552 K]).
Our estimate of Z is -5.0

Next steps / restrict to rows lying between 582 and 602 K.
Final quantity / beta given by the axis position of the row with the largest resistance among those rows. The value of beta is 601.0 K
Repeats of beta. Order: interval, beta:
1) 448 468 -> 467.0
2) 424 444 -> 429.0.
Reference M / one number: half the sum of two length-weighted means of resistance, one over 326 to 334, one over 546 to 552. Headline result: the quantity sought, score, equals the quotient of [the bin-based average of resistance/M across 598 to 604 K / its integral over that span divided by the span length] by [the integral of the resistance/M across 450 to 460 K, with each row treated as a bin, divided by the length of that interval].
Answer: 0.97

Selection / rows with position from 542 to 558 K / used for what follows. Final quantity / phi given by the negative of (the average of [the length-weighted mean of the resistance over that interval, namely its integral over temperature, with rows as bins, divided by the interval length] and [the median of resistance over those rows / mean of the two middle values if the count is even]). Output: -406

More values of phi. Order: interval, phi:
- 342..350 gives -426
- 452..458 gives -415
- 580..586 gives -398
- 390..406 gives -395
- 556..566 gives -406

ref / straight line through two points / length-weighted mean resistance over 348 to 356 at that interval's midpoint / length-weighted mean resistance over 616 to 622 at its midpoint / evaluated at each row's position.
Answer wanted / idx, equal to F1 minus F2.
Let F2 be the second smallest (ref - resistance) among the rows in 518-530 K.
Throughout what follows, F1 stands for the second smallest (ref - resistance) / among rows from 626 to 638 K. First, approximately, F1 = -5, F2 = 0.8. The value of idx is -6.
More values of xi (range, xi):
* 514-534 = 533.0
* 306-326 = 315.0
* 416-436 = 435.0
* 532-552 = 551.0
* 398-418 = 417.0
